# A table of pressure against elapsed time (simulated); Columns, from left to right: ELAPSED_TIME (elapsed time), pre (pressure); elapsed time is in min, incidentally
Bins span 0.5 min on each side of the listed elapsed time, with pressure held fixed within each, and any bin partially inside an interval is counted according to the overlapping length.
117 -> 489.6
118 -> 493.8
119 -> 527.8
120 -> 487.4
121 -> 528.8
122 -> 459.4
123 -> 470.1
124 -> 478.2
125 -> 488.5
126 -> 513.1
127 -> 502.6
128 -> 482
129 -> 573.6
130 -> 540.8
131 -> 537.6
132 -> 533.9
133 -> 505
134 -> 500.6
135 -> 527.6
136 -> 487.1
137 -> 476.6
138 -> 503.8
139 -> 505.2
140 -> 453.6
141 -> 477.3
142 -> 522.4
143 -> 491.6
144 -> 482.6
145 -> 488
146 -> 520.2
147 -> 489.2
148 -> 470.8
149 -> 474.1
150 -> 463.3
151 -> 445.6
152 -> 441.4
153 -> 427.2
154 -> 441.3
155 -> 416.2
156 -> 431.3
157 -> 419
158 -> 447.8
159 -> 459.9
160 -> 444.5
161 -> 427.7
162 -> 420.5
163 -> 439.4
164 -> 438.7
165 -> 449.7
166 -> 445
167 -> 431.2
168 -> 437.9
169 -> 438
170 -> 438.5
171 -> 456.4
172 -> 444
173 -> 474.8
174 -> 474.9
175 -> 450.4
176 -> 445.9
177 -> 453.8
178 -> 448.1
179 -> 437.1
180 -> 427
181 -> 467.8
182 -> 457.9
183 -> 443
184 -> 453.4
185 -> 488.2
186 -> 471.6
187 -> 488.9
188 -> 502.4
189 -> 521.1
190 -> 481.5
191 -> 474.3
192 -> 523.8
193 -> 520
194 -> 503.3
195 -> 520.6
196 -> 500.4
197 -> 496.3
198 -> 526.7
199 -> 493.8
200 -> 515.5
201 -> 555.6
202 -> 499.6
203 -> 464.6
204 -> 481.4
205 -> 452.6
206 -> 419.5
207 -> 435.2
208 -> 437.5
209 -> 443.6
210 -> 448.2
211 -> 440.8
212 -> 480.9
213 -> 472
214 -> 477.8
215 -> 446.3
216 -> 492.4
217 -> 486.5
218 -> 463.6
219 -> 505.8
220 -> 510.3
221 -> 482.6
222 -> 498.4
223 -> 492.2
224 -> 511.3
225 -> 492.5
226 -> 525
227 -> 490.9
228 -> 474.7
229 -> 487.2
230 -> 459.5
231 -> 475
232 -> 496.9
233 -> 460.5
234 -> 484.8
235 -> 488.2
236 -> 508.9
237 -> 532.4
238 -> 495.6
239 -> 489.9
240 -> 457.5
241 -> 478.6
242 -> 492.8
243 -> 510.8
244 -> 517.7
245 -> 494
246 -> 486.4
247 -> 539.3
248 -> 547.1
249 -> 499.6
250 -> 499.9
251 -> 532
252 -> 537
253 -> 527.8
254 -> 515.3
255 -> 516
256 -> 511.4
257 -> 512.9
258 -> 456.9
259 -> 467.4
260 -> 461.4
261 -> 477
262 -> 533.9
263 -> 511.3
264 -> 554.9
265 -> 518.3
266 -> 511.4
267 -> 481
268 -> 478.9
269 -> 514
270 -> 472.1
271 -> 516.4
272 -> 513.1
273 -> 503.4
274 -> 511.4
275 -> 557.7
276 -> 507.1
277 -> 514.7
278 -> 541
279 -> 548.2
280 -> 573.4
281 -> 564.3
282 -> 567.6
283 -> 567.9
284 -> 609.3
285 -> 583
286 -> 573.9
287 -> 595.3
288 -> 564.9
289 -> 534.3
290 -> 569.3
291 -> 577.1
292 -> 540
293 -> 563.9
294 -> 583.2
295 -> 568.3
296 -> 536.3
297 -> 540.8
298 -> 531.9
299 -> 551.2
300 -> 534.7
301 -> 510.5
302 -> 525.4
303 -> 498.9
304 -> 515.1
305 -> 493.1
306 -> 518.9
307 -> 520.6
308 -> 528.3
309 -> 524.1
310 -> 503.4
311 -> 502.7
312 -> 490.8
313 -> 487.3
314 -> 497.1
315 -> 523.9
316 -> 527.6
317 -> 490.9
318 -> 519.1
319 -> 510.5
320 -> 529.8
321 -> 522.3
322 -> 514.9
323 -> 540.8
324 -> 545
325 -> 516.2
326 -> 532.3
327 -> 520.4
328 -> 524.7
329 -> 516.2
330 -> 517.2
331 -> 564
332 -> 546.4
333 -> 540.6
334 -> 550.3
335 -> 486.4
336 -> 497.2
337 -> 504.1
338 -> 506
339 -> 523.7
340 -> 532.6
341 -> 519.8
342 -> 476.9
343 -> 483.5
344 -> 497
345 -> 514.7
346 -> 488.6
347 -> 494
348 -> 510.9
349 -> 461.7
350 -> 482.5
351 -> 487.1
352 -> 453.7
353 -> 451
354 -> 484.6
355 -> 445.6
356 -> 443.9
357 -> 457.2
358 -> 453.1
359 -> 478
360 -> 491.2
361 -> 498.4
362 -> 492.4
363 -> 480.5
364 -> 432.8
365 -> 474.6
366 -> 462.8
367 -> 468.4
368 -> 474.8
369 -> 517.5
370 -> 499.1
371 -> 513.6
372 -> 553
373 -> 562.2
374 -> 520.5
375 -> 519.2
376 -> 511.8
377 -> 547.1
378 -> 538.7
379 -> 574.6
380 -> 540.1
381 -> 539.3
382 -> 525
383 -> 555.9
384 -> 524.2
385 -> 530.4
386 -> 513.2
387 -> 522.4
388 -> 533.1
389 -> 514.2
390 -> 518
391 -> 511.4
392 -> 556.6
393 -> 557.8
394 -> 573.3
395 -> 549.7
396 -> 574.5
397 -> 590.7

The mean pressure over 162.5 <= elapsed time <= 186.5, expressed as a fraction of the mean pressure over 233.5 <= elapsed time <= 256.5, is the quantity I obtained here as 0.89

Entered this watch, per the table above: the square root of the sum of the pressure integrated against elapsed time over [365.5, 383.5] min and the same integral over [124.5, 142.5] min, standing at 136.2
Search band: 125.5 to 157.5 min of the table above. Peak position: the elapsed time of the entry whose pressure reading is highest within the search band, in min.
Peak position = 129 min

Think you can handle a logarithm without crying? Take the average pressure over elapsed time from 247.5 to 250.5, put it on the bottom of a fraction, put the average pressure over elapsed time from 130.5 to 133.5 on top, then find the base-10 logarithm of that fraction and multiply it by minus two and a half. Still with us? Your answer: -0.02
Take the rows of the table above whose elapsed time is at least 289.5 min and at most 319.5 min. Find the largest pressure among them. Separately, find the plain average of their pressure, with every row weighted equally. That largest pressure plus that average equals 1109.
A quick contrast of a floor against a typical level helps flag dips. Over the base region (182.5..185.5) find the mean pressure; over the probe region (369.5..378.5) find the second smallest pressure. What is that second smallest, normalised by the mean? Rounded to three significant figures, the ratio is 1.11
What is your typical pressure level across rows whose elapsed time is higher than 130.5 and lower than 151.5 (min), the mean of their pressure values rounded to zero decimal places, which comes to 493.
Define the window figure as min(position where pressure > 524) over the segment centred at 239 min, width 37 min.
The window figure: 226 min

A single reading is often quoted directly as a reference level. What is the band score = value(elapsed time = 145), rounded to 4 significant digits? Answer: 488.0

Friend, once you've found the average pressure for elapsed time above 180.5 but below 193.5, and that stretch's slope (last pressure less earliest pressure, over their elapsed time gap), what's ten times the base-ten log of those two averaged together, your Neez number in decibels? 23.9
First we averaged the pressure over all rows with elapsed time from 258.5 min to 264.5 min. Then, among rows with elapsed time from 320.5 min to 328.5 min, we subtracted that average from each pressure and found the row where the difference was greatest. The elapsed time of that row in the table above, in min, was 324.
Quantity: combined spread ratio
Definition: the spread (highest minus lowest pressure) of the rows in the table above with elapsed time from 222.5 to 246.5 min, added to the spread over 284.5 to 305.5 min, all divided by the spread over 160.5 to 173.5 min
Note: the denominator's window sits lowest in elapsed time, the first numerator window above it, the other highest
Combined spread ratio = 3.3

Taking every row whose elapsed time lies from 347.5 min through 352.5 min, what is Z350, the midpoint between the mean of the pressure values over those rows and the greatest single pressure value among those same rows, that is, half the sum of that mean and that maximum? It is 495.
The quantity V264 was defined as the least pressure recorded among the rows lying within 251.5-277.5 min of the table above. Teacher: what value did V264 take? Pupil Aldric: 456.9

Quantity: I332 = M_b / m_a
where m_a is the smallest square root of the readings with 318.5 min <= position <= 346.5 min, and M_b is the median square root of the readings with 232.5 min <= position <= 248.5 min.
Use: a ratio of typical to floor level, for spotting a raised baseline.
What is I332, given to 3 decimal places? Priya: 1.017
